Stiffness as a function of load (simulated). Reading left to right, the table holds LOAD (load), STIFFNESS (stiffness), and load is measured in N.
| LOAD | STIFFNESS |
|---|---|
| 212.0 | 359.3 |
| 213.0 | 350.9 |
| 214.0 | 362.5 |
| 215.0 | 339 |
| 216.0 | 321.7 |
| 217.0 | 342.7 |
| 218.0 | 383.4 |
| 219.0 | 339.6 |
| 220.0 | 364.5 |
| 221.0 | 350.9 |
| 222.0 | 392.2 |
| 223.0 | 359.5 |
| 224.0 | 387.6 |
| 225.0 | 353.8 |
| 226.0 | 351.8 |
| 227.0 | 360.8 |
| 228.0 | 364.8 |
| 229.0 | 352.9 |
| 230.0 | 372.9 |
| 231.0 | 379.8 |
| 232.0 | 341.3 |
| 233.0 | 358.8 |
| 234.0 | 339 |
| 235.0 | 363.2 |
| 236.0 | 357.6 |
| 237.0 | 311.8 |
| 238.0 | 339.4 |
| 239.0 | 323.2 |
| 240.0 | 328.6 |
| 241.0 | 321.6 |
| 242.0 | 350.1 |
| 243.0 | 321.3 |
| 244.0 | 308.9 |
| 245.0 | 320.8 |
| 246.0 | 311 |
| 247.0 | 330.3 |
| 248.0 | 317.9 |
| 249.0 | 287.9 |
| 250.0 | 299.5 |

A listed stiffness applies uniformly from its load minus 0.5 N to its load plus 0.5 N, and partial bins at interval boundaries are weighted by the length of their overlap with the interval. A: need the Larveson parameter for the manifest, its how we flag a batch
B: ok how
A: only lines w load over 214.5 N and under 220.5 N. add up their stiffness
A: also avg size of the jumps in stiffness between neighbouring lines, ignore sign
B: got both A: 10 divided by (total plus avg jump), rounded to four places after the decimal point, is 0.0047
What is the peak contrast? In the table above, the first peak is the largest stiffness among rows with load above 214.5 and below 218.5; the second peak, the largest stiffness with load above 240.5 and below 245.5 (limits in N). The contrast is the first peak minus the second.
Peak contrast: 33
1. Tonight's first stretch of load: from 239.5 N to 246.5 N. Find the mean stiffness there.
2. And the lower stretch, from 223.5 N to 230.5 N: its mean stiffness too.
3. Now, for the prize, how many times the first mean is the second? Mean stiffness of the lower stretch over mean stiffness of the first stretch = 1.12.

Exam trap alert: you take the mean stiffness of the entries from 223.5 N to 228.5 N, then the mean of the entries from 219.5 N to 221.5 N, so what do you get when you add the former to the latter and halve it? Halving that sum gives 361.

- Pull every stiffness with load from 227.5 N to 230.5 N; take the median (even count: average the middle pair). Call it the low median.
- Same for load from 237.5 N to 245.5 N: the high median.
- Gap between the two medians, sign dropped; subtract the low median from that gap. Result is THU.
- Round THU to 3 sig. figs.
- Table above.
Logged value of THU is -322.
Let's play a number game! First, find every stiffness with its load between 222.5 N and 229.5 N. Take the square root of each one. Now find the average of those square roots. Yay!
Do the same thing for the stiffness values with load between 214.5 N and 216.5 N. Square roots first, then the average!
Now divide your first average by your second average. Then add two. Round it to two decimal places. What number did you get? 3.05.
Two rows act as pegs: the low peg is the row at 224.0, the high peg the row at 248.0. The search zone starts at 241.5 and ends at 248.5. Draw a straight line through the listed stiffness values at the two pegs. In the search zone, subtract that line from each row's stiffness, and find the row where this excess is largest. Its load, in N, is 242.0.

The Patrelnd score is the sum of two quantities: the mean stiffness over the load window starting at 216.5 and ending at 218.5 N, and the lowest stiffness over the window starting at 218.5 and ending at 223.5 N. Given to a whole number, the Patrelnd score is 703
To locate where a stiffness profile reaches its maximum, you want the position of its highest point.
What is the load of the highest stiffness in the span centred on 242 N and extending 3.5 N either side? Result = 242.0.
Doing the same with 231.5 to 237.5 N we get 235.0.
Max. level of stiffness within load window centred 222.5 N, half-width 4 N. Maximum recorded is 392.2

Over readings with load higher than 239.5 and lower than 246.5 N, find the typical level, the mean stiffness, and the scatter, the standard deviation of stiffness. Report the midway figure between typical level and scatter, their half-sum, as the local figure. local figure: 168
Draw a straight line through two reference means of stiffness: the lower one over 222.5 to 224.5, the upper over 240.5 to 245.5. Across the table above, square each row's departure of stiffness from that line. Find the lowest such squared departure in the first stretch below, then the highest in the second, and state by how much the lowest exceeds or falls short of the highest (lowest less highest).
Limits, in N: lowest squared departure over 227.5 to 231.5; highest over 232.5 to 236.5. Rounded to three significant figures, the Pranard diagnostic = -338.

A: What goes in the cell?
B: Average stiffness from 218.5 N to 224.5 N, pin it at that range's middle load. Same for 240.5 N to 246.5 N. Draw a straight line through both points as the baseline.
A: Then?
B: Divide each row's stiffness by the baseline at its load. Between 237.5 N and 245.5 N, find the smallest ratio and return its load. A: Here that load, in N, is 244.0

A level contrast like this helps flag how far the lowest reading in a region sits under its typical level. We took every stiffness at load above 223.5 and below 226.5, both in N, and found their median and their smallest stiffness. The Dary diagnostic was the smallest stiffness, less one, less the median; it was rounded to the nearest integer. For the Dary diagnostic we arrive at -3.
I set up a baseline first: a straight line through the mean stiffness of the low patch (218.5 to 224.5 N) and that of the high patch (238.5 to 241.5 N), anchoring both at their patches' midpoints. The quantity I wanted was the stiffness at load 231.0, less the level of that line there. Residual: 35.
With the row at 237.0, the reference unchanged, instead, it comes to -19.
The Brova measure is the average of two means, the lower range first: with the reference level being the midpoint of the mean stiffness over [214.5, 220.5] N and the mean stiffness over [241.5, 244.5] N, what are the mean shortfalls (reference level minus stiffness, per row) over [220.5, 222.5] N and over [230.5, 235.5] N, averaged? -26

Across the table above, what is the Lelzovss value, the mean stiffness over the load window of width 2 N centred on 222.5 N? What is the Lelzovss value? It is 376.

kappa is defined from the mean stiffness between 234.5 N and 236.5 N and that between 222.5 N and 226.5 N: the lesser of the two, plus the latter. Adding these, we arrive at 724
